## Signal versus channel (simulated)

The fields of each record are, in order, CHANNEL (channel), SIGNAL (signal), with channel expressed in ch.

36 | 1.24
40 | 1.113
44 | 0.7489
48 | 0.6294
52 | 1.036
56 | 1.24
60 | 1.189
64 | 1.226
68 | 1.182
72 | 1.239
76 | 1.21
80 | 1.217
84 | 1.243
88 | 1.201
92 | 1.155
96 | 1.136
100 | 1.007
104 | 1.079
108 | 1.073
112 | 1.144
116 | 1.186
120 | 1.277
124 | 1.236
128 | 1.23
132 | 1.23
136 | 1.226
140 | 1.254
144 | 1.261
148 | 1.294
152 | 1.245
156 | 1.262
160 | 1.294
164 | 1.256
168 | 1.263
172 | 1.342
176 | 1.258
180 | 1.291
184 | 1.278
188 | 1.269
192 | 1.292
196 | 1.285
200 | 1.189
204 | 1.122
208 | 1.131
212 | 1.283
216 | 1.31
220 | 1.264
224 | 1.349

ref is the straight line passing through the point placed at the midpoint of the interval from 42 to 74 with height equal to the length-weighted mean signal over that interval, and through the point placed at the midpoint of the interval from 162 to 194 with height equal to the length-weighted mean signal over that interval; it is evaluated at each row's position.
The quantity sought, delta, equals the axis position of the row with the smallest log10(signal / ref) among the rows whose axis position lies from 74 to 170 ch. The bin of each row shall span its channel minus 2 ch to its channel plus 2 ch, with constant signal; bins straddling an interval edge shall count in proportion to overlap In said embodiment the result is 100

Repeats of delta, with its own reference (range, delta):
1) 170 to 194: 188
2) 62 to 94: 92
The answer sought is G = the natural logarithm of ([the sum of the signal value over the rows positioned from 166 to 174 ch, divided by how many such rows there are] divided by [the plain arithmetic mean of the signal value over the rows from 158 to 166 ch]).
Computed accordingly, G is 0.02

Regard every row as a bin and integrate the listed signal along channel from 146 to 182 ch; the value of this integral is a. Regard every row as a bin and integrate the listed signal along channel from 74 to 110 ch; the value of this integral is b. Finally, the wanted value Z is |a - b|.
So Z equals 4.7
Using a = 46.0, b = 41.3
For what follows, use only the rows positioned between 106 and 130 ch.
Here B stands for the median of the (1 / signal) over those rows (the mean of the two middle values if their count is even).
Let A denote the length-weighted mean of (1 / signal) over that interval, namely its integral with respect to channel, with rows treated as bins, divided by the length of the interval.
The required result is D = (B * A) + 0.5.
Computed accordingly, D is 1.20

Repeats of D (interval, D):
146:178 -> 1.12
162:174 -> 1.12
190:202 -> 1.12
